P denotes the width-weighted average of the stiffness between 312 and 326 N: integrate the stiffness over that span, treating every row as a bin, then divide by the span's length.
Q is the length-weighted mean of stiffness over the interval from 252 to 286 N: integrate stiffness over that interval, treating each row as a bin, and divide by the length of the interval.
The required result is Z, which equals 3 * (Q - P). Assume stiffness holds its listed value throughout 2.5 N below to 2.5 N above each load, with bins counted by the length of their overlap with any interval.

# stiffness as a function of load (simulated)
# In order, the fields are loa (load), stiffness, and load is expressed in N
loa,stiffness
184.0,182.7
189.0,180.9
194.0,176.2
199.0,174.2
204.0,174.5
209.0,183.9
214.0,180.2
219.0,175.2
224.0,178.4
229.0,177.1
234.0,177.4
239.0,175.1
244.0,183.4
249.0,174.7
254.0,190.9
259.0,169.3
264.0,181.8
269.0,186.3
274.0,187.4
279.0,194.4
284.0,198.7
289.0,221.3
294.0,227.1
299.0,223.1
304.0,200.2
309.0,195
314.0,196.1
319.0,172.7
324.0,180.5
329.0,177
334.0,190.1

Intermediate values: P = 183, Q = 187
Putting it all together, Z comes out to 12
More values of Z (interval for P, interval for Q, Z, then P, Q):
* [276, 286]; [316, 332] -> -55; 196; 178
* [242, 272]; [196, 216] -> -9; 181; 178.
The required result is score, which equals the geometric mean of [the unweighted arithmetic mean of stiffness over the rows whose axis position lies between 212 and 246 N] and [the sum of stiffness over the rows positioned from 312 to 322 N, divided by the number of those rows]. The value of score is 181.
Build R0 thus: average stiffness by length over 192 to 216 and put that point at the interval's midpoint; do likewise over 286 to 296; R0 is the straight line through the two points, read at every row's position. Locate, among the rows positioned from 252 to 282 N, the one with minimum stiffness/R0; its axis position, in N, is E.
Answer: 259.0 N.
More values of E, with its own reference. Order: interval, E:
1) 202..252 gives 249.0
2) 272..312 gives 309.0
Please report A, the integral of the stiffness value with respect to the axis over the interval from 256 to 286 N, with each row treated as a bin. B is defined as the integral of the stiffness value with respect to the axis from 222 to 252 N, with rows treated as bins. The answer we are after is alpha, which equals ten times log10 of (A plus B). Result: 40.4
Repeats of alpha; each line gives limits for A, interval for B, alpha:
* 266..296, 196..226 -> 40.6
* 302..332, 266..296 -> 40.7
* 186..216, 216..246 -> 40.3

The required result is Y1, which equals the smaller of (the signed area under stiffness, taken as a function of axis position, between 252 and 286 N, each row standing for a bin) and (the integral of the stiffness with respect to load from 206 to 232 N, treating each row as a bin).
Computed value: 4650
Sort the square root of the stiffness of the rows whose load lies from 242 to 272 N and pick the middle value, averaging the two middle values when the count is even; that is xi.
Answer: 13.5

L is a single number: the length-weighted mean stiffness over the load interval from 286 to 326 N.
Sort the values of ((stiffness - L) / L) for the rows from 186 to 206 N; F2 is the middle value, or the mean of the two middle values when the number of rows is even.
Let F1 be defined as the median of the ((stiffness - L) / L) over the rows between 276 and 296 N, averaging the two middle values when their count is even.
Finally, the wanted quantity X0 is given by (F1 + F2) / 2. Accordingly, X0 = -0.047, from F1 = 0.038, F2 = -0.133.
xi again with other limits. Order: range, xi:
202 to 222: 13.3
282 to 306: 14.9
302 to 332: 13.7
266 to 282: 13.7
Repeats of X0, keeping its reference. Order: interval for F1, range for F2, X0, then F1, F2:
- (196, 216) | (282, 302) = -0.012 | -0.123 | 0.099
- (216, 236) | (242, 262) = -0.119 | -0.124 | -0.115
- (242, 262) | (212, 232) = -0.118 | -0.115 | -0.121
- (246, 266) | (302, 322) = -0.076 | -0.119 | -0.033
